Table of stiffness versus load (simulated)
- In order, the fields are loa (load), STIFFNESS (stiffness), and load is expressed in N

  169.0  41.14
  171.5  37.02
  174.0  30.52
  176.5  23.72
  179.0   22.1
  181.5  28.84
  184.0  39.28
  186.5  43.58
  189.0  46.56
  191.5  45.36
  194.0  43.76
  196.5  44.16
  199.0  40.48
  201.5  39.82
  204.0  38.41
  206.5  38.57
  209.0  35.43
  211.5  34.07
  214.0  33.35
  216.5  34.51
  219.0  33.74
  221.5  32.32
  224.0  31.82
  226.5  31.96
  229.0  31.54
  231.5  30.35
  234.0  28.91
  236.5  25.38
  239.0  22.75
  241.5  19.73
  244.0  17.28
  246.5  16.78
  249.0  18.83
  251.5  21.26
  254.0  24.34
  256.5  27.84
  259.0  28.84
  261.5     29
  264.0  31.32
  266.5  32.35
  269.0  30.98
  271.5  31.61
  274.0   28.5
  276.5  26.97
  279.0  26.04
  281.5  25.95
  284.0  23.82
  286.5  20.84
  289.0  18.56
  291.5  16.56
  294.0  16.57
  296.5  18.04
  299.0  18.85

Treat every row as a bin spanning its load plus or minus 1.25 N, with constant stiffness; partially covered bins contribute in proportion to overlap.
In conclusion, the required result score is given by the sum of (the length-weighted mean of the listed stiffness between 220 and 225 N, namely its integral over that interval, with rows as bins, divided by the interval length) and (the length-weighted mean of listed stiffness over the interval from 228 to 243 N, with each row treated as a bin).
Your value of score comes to 58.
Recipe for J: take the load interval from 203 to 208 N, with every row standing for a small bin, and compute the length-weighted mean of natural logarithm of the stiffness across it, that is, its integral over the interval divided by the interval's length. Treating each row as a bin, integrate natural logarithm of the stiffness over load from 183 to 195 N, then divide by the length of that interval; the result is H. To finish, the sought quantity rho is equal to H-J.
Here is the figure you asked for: 0.13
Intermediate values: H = 3.8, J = 3.65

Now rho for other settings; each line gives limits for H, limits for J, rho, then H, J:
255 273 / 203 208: -0.24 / 3.4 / 3.65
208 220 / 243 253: 0.61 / 3.5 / 2.92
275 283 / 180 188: -0.32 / 3.3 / 3.59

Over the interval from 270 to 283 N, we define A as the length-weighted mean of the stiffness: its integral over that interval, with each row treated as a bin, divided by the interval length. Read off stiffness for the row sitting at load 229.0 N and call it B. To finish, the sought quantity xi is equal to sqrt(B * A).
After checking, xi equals 29.6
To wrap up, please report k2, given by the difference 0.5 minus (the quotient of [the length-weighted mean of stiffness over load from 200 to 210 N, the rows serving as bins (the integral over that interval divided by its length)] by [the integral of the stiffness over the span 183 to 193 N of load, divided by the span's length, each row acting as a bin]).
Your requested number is -0.4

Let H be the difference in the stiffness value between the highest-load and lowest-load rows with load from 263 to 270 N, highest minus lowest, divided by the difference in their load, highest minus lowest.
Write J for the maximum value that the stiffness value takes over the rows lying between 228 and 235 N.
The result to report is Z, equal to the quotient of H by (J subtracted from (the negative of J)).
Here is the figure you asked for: 0.001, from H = -0.1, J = 31.54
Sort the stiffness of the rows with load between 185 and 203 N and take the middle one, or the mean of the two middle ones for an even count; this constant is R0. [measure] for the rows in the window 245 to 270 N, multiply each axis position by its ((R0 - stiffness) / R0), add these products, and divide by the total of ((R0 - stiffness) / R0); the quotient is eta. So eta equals 255.7 N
